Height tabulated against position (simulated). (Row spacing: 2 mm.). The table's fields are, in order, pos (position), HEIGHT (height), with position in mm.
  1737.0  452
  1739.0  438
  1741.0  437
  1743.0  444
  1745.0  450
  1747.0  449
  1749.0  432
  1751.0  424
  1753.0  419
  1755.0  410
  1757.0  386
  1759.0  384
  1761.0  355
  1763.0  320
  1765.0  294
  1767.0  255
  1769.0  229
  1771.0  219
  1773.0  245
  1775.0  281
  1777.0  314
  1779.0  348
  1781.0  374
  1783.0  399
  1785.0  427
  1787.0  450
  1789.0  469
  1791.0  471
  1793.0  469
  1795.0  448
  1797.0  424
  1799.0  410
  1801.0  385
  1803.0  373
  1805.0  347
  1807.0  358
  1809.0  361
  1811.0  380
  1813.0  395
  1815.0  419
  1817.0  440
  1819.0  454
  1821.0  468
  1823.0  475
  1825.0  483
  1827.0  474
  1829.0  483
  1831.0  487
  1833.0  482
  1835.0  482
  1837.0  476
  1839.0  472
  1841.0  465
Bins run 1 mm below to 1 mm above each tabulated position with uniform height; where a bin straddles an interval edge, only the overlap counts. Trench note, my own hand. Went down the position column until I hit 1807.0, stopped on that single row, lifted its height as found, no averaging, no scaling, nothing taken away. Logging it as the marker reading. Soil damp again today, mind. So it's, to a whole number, 358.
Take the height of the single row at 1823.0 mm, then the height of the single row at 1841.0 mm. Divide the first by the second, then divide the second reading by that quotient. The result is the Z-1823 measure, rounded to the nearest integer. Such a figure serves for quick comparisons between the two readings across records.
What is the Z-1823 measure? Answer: 455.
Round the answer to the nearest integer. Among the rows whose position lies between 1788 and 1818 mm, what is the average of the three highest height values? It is 470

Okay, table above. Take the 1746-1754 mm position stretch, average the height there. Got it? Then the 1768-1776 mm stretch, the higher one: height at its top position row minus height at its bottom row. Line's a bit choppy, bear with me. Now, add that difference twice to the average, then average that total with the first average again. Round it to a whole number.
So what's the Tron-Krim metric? 483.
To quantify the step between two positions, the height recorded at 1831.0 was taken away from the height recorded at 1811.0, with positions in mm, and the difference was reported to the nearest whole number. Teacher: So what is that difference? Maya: -107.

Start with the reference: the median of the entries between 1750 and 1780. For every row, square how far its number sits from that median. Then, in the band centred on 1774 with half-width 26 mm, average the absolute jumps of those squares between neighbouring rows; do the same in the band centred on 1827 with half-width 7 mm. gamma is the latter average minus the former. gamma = -592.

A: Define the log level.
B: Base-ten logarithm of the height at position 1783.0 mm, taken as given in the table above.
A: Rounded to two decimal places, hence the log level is 2.60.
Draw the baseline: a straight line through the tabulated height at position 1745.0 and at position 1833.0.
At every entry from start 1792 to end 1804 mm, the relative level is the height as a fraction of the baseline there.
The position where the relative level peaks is 1793.0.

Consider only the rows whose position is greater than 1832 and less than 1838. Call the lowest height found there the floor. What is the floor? 476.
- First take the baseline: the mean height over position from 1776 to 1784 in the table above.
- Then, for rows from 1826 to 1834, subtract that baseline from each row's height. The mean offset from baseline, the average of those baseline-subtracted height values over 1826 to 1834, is 123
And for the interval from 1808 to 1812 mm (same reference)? 12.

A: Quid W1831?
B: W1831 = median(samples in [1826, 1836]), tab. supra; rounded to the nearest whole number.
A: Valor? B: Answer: 482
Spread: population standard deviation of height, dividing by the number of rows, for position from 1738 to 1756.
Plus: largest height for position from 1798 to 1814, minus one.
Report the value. 422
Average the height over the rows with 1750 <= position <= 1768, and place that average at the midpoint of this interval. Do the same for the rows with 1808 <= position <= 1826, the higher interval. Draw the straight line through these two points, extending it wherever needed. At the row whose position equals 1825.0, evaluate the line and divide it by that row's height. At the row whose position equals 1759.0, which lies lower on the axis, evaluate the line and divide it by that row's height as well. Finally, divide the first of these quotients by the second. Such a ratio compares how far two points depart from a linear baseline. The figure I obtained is 1.0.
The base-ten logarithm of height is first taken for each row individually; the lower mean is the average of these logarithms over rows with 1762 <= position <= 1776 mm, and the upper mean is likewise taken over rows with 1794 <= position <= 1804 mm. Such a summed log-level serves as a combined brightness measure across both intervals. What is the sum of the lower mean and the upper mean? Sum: 5.03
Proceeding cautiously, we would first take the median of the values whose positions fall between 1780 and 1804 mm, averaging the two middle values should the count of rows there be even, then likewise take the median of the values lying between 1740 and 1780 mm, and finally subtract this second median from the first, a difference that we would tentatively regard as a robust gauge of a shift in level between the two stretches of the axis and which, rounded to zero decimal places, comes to 56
